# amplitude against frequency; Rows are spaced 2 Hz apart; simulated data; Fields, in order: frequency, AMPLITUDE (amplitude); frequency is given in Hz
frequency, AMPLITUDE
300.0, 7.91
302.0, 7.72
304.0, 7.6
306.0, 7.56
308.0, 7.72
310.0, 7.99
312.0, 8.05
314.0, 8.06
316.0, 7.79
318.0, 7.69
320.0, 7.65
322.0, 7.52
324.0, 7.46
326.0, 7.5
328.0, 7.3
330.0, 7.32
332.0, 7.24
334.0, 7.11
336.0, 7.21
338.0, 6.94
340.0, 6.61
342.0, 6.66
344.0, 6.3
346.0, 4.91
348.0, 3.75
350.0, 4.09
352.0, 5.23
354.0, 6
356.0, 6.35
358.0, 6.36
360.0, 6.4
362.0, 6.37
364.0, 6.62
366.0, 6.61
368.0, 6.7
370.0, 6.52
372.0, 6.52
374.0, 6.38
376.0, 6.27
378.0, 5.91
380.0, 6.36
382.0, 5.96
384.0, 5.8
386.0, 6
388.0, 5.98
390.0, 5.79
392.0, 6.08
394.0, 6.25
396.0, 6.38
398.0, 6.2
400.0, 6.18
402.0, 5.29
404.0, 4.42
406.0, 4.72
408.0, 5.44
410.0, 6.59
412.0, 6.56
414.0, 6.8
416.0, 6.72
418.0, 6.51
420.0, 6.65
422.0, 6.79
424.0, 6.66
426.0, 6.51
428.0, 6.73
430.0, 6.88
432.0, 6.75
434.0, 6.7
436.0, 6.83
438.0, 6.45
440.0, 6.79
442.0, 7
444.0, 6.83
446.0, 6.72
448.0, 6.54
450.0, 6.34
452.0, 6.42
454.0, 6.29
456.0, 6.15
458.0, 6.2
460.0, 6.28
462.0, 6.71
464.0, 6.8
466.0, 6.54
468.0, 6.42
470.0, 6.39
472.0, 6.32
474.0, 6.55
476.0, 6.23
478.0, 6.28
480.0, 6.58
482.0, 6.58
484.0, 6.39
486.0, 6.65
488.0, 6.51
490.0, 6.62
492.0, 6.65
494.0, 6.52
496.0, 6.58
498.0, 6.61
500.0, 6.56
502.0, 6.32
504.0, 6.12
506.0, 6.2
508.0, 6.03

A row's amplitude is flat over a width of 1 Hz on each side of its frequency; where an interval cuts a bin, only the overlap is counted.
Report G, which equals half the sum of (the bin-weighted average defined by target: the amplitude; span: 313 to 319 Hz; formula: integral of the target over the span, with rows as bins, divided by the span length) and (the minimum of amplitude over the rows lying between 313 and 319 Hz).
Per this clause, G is 7.8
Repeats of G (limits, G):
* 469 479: 6.3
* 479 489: 6.5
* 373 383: 6.0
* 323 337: 7.2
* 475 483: 6.3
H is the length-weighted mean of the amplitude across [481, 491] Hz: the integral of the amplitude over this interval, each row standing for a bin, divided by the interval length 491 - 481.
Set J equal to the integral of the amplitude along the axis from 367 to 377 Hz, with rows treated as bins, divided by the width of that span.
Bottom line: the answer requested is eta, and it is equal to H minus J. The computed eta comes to 0.1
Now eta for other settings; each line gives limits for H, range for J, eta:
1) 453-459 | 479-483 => -0.4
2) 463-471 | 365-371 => -0.1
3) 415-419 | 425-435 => -0.1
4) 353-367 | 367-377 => -0.1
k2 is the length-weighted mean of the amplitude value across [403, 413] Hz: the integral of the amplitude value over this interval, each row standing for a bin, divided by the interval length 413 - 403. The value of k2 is 5.5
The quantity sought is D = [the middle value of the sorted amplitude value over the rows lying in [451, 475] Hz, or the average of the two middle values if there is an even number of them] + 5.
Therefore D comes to 11.4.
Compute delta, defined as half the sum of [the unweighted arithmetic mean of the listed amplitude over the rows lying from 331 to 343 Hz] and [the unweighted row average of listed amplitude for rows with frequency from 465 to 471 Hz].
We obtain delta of 6.71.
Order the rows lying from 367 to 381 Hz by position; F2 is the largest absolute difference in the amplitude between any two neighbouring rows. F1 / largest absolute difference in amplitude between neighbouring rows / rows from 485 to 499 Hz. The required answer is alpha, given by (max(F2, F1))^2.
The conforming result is 0.20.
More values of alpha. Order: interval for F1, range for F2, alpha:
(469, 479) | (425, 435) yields 0.10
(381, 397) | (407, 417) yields 1.32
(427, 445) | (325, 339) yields 0.14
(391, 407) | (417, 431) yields 0.79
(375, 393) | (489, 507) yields 0.20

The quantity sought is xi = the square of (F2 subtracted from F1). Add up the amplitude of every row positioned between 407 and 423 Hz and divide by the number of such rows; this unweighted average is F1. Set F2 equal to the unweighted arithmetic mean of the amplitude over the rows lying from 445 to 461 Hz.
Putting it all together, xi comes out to 0.02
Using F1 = 6.51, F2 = 6.37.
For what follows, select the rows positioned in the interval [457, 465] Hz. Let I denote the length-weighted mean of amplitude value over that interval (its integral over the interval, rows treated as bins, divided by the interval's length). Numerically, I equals 6.50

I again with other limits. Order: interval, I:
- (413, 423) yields 6.69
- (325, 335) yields 7.29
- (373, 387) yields 6.10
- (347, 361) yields 5.45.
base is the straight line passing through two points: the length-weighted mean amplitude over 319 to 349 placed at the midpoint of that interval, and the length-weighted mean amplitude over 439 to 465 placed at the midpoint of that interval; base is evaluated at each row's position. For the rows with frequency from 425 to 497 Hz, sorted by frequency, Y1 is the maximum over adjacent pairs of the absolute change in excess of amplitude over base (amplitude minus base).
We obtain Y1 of 0.4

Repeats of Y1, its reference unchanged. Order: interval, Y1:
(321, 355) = 1.4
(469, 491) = 0.3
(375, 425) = 1.2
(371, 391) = 0.5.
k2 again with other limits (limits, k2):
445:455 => 6.5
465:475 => 6.4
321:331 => 7.4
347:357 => 5.1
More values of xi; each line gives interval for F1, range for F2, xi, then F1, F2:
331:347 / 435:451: 0.00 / 6.62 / 6.69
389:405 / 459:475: 0.46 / 5.82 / 6.50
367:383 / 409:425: 0.11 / 6.33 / 6.66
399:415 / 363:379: 0.48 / 5.75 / 6.44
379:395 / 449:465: 0.14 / 6.03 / 6.40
